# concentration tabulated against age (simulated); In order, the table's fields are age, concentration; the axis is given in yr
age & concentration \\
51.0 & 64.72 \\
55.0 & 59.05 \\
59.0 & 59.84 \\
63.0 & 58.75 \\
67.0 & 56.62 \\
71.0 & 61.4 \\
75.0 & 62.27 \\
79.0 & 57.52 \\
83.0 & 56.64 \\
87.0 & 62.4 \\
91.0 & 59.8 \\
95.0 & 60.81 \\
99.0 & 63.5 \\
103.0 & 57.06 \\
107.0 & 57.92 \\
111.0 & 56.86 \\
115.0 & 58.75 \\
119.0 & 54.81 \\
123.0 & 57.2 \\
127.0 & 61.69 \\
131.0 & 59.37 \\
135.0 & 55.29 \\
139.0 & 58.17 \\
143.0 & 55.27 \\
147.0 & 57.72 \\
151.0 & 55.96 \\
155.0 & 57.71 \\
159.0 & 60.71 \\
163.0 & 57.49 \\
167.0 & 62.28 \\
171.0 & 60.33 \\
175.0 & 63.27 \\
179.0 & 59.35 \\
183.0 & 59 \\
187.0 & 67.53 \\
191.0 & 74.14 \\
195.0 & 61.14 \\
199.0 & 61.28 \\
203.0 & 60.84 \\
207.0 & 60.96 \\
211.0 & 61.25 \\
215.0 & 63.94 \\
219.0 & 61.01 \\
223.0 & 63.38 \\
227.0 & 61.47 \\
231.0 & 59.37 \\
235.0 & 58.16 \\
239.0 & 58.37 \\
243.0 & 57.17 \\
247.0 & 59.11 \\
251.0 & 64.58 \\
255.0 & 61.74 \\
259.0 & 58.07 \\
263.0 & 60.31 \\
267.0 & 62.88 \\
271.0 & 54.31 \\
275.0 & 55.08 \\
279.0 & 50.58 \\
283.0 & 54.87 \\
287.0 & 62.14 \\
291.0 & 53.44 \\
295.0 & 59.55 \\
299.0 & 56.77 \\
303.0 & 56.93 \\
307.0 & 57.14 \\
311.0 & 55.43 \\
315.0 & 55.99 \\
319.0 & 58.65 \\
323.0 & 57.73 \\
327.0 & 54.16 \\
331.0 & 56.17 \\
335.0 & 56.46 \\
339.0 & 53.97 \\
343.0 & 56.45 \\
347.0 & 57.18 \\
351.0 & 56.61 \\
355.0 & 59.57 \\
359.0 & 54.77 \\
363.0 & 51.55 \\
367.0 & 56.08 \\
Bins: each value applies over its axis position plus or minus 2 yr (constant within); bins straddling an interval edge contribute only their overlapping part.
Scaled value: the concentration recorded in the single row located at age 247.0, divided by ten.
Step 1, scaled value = 5.91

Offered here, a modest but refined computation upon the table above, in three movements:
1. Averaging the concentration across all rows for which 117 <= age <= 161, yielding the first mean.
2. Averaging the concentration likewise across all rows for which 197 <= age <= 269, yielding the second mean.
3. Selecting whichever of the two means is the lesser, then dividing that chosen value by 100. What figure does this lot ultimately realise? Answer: 0.576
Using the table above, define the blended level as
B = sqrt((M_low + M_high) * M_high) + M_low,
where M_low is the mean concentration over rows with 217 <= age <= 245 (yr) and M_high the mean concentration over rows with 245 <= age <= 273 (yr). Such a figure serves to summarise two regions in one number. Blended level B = 145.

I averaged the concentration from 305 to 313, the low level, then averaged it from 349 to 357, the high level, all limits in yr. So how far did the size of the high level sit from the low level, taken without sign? 1.8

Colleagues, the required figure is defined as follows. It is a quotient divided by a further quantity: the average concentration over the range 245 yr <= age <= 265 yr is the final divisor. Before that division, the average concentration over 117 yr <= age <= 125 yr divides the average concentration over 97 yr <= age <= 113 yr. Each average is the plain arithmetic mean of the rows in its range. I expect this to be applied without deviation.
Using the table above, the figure 0.0173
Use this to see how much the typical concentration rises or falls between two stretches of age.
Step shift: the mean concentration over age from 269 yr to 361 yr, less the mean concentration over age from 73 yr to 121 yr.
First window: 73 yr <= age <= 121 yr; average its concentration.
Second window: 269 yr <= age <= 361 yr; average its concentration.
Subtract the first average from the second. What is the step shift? -2.8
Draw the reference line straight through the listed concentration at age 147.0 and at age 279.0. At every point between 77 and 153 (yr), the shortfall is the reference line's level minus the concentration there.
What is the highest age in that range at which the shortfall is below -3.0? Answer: 99.0 yr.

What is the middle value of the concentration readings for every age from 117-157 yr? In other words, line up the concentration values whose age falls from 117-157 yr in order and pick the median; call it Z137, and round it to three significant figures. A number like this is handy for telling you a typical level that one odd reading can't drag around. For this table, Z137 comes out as 57.5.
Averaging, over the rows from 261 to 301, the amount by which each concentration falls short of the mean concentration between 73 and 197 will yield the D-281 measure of 2.7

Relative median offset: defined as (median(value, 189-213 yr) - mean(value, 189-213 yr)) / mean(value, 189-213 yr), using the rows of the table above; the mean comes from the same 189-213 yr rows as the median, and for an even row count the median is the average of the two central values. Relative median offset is -0.033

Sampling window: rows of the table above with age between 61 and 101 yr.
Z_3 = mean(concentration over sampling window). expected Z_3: 60.0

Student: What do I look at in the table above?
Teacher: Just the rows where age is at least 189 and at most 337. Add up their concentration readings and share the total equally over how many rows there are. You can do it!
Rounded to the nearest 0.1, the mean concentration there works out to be 59.0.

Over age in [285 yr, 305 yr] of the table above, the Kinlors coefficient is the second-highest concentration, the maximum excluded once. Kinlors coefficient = 59.55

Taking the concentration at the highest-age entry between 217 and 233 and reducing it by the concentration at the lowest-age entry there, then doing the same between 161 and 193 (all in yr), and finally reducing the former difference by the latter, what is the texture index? -18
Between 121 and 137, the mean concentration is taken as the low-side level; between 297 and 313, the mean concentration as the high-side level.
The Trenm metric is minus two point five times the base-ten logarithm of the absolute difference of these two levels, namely -0.65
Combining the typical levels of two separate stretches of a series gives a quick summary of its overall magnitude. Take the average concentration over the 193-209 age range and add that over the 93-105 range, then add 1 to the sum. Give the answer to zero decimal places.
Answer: 123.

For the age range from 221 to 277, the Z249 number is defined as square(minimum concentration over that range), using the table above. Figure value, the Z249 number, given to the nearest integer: 2950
